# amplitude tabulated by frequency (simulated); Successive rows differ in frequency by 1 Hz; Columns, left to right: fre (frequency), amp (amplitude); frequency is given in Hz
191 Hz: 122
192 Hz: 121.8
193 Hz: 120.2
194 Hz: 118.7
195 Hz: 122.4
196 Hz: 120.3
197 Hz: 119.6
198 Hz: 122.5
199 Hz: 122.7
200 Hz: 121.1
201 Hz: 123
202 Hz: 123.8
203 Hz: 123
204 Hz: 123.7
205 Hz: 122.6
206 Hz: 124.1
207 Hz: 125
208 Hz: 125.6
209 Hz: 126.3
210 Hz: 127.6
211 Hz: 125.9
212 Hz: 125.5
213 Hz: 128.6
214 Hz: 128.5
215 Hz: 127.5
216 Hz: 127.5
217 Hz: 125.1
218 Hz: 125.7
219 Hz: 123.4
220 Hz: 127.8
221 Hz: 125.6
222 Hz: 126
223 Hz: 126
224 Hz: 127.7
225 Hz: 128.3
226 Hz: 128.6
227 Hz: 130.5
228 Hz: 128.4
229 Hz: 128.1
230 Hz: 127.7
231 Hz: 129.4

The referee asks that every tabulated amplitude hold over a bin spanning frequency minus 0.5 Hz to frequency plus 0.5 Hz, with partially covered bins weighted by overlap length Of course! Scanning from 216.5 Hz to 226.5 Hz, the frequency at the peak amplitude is 226 Hz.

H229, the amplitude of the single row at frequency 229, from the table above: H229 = 128.1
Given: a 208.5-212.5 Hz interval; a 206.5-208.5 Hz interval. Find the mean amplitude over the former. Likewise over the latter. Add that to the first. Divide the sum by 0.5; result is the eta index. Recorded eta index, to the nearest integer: 503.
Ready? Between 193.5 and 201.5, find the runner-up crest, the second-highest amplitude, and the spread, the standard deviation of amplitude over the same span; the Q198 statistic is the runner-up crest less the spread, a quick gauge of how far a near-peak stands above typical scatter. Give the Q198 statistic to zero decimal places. 121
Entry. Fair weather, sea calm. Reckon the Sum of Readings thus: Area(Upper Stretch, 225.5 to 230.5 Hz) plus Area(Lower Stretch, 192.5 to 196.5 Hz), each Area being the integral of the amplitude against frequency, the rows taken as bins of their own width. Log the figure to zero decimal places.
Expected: 1125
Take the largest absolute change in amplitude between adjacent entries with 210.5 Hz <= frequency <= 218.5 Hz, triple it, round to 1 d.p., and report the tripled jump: 9.3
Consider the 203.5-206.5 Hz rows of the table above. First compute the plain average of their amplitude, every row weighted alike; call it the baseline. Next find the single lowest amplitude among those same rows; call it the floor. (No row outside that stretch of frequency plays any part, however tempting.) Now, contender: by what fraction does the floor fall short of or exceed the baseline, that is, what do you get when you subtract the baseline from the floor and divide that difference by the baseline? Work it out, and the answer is -0.007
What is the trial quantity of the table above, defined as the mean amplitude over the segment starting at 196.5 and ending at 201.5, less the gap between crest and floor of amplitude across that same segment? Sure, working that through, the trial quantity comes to 118.4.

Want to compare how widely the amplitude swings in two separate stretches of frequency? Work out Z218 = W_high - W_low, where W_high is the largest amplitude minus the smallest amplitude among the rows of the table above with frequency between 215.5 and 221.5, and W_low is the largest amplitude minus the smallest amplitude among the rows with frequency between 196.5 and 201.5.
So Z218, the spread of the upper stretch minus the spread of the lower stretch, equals 1.0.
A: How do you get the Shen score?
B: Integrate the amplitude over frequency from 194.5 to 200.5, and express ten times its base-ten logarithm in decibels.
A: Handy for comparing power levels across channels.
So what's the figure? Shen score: 28.6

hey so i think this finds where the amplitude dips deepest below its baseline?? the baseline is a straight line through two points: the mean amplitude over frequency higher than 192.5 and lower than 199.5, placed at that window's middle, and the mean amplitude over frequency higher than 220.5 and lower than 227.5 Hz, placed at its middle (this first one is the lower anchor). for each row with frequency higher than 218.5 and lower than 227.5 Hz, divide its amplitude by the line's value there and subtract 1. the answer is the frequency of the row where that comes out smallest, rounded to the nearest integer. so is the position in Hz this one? 219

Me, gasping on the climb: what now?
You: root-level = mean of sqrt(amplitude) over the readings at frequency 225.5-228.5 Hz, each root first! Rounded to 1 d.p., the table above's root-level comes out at 11.4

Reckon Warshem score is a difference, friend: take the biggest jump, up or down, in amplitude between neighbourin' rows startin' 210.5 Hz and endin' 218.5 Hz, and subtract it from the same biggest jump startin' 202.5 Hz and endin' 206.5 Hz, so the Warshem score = -1.6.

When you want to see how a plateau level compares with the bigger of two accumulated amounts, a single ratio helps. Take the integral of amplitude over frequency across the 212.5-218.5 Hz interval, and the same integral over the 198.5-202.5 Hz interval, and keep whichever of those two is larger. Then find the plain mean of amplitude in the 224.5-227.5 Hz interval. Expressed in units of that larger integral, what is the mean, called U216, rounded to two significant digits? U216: 0.17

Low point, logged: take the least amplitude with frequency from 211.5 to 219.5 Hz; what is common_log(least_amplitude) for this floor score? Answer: 2.09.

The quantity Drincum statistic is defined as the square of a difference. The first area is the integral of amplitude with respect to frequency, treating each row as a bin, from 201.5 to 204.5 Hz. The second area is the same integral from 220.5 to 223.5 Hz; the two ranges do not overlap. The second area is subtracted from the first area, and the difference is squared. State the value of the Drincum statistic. 50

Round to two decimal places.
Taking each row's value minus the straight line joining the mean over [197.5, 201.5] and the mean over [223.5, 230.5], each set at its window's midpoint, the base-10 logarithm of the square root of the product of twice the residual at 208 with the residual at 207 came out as 0.22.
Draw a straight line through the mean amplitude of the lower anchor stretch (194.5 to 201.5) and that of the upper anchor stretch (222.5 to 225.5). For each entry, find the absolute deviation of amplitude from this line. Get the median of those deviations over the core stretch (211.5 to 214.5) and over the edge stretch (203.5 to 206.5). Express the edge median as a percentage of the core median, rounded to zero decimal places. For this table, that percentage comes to 21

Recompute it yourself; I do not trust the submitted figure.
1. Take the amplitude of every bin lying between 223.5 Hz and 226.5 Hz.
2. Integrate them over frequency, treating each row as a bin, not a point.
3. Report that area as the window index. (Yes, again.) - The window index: 385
